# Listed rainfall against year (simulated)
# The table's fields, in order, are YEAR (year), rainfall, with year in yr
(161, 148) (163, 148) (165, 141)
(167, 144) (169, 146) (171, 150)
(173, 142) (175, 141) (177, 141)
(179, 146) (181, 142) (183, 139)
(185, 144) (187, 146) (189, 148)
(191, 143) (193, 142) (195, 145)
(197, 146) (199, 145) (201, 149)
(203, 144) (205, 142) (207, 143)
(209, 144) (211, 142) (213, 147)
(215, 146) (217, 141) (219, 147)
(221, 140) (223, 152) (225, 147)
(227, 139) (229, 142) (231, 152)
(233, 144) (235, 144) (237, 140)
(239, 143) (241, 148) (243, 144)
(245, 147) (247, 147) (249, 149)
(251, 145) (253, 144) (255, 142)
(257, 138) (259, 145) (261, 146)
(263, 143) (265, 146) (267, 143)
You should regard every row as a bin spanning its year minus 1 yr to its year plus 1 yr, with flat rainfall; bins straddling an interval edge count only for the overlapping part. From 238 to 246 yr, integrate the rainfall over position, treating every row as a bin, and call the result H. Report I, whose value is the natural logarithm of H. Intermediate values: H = 1164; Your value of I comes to 7.06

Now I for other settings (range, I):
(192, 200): 7.05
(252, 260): 7.04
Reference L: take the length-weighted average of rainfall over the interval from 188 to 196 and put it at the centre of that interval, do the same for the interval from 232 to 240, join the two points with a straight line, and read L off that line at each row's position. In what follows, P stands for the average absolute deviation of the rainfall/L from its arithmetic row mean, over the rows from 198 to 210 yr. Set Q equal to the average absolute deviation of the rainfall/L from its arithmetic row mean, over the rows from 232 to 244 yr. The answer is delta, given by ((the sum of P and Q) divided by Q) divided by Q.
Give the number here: 181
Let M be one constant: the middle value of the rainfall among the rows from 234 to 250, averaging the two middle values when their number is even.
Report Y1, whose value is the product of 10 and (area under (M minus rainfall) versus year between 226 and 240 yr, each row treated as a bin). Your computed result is 290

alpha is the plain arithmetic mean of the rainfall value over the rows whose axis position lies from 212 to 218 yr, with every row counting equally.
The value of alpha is 144.7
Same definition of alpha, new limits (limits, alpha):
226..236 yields 144.2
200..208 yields 144.5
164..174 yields 144.6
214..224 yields 145.2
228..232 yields 147.0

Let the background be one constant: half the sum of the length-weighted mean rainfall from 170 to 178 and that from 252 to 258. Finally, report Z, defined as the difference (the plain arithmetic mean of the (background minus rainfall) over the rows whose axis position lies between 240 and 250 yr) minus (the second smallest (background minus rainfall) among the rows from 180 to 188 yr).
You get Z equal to -3.0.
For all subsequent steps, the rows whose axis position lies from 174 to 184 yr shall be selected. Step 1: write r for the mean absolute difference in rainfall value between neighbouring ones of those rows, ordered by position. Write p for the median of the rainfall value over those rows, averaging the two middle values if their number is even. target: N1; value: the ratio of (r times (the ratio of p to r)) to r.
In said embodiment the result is 47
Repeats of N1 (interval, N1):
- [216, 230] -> 21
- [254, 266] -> 40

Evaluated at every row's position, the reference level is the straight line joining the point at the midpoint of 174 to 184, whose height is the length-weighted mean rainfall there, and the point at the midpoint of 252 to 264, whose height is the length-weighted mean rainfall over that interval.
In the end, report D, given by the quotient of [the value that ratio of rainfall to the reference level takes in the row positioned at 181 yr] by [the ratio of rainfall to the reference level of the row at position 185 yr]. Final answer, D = 0.99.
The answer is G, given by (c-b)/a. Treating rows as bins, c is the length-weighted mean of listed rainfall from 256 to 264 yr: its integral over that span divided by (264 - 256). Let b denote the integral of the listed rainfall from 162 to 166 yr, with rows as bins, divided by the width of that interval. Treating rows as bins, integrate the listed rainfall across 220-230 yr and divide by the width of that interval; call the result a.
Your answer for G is -0.010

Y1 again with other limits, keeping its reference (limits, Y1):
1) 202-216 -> 210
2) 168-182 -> 210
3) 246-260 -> 170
